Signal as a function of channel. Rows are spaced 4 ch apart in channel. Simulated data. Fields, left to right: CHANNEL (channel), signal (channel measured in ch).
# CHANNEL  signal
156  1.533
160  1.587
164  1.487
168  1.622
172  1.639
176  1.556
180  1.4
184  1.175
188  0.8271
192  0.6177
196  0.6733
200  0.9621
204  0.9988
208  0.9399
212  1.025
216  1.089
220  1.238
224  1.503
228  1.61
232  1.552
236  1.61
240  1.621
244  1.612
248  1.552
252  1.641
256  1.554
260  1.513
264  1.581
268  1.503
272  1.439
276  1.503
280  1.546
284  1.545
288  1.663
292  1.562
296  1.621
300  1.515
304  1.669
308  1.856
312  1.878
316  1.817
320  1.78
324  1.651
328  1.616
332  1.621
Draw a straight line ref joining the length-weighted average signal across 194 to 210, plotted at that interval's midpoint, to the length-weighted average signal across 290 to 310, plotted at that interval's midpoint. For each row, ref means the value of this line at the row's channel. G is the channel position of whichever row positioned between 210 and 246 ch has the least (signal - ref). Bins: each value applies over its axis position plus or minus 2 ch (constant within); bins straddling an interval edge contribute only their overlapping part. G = 212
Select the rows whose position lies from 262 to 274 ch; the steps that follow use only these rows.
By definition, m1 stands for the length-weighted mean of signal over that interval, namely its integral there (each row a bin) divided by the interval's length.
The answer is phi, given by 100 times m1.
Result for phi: 151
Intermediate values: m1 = 1.51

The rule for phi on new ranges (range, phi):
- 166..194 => 126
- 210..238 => 138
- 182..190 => 100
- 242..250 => 158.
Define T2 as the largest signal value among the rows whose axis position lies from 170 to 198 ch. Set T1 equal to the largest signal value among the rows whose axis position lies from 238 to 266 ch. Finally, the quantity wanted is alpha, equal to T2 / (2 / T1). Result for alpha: 1.34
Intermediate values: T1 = 1.641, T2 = 1.639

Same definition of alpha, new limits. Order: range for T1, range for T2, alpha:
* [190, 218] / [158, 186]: 0.89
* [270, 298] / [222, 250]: 1.35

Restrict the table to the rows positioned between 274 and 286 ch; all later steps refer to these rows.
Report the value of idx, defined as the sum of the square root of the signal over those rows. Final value 3.71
